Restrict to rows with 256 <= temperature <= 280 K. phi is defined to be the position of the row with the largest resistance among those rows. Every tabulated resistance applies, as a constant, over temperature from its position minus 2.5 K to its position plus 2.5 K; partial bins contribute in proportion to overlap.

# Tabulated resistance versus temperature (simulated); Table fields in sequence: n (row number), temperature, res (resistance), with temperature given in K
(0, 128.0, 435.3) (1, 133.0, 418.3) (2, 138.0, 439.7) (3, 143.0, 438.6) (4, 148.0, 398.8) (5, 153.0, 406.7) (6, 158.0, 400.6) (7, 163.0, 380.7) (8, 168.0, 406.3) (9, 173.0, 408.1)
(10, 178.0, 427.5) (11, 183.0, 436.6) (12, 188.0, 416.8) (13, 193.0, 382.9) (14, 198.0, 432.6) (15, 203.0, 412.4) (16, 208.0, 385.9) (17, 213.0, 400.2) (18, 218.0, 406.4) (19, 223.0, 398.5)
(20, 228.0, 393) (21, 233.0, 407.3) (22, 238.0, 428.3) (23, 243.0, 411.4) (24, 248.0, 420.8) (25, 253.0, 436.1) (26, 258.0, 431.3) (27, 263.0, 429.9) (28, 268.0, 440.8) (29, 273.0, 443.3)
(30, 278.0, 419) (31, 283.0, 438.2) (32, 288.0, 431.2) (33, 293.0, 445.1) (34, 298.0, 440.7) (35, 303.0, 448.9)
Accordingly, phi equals 273.0 K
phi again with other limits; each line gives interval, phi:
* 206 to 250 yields 238.0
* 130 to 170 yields 138.0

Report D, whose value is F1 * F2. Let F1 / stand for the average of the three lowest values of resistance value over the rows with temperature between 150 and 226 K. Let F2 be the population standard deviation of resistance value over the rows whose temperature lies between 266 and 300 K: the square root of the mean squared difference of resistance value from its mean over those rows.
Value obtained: 3214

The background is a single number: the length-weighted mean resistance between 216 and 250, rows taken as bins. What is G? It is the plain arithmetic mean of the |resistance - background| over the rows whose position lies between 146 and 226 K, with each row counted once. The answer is 13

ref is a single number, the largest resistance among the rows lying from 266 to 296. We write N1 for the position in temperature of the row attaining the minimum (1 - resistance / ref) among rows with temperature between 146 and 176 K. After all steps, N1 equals 173.0 K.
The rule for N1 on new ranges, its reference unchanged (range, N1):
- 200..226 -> 203.0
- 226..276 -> 273.0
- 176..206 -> 183.0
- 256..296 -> 293.0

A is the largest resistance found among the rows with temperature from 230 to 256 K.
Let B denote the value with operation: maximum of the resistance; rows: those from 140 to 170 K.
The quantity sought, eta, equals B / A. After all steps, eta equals 1.01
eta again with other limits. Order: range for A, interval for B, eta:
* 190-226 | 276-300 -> 1.03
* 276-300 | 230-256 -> 0.98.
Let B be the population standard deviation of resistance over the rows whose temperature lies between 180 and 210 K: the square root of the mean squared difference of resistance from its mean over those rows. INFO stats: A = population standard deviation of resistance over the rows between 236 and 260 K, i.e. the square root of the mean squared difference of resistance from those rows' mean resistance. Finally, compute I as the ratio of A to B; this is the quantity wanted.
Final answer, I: 0.4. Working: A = 9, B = 20.7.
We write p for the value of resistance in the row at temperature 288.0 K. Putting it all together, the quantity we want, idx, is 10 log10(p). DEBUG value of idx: 26.3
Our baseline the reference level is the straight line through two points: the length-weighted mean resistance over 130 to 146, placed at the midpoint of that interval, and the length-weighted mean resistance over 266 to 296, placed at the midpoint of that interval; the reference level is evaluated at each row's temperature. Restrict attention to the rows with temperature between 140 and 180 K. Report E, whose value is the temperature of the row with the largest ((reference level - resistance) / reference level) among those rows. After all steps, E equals 163.0 K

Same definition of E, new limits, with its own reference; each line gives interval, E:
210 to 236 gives 228.0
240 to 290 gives 243.0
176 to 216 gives 193.0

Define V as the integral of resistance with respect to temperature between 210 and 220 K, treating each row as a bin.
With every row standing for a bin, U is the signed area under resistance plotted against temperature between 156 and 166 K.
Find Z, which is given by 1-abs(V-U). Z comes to -112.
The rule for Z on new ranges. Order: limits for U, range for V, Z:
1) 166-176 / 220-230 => -117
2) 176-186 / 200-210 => -299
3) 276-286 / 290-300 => -131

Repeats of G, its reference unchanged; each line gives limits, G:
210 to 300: 19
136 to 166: 18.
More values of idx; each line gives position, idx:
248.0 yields 26.2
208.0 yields 25.9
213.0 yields 26.0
